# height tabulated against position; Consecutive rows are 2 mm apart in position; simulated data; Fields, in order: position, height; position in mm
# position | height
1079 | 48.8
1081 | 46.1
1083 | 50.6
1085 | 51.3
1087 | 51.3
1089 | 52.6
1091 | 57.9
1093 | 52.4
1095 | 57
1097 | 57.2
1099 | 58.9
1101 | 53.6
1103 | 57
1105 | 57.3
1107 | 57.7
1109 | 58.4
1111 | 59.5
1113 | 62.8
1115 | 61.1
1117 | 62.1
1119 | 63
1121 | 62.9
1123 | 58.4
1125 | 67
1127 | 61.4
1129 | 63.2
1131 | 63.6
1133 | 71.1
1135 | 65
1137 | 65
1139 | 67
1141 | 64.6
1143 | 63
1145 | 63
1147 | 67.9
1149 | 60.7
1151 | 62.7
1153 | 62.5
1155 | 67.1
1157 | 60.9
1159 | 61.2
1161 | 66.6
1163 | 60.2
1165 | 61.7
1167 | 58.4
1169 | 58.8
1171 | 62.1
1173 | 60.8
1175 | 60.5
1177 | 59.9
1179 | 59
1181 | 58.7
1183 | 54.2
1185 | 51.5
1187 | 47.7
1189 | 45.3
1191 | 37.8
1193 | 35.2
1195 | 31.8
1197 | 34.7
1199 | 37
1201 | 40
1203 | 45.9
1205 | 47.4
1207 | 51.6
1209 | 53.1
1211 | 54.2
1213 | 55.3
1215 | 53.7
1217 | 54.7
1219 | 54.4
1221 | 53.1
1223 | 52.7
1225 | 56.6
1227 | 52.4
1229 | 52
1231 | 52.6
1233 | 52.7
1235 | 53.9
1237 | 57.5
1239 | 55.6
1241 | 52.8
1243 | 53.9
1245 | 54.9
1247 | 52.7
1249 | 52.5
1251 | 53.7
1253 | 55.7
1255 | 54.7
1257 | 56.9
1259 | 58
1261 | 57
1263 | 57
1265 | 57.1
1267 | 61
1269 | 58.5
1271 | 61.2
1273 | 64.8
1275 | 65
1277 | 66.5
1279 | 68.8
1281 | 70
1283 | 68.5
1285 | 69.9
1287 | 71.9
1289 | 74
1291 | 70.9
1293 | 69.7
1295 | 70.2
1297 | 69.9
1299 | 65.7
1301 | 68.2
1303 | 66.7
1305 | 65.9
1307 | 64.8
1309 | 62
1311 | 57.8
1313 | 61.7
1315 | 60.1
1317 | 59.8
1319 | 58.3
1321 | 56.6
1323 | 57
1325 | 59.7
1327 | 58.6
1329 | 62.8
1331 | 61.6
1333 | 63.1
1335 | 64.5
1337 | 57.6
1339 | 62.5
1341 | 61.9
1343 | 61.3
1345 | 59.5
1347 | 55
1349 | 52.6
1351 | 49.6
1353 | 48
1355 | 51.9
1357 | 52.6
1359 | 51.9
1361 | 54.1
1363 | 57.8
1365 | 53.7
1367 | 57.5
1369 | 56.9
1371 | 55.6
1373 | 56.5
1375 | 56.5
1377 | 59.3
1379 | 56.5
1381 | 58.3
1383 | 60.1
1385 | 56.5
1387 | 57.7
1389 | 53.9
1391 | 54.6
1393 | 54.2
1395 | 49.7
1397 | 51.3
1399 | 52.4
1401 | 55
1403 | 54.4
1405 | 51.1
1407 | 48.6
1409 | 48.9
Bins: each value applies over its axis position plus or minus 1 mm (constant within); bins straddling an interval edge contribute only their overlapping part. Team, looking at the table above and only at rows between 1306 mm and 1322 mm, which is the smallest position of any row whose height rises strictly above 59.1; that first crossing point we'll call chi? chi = 1307 mm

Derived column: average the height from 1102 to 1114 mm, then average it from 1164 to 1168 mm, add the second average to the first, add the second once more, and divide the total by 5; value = 35.8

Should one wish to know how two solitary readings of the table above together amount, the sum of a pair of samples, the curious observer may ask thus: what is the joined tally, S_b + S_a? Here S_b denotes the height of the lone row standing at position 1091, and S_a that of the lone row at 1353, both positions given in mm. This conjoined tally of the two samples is 106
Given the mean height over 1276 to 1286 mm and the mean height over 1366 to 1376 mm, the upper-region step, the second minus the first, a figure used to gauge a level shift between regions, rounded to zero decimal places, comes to -12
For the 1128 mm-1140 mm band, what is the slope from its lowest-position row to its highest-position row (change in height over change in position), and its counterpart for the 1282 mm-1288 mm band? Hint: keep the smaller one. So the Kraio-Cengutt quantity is 0.38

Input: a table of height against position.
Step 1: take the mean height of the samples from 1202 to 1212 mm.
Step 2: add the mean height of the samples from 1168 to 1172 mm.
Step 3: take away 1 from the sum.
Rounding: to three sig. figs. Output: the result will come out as 110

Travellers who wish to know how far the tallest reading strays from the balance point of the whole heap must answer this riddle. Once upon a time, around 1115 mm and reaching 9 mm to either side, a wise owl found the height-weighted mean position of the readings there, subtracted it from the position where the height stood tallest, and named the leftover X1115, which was 3.9 mm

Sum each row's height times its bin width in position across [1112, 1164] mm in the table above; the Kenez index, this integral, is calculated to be 3308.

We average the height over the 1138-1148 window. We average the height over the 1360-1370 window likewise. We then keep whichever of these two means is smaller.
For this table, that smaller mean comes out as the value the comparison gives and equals 56.0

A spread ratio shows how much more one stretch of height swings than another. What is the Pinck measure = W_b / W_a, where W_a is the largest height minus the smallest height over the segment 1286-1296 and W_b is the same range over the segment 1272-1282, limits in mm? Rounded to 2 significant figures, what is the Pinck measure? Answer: 1.2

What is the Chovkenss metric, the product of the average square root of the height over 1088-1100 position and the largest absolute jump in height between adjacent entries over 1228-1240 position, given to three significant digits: 26.9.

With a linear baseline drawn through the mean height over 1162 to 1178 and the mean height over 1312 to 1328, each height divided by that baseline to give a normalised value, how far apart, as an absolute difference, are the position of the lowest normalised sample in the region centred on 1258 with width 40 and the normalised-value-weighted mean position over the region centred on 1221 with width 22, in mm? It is 28.1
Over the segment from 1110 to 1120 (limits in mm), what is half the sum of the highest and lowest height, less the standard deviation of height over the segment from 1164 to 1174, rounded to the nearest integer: 60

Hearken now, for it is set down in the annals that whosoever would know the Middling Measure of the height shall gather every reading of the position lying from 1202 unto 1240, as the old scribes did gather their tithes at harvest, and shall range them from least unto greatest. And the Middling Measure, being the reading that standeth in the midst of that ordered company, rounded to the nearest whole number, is 53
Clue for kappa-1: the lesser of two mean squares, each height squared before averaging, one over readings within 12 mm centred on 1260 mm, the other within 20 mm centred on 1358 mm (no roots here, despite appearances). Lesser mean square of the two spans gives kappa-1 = 2814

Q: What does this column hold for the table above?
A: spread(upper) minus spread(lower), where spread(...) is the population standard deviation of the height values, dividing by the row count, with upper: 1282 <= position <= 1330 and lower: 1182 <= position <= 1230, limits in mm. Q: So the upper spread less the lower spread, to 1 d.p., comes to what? -2.3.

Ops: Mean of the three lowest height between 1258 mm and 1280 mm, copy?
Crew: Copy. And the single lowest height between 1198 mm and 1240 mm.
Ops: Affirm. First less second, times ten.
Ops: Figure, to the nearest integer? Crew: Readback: 200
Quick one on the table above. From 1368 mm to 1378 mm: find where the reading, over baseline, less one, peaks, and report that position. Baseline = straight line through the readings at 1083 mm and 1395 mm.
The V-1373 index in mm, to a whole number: 1377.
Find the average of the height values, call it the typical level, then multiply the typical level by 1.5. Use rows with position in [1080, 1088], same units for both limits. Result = 75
